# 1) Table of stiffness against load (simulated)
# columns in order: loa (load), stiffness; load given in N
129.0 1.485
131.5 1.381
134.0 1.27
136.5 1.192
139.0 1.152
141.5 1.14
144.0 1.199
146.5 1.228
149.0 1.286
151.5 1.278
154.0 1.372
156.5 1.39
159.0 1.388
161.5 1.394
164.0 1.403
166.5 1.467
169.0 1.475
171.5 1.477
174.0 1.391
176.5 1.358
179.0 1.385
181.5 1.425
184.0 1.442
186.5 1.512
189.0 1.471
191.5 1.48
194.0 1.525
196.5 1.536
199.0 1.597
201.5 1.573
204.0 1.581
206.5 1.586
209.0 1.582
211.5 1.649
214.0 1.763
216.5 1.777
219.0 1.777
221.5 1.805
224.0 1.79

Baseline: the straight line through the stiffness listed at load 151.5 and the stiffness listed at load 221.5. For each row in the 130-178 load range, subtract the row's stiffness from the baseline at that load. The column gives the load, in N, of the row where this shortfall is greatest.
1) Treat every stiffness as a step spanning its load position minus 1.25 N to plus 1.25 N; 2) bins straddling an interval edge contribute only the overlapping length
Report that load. 176.5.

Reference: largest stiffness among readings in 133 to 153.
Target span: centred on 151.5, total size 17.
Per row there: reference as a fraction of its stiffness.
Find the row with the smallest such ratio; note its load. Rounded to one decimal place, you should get 156.5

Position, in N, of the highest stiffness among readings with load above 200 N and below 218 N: 216.5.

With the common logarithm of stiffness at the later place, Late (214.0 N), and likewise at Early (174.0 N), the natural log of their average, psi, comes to -1.64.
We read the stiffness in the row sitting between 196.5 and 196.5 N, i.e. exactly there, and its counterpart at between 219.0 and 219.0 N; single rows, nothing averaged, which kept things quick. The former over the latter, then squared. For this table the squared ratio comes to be 0.75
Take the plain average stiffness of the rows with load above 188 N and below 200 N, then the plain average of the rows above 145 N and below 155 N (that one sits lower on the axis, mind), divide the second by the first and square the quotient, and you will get 0.72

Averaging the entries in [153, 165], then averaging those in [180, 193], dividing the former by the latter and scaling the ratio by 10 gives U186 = 9.48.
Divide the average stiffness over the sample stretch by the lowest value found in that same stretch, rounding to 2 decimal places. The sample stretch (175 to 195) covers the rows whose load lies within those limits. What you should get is 1.07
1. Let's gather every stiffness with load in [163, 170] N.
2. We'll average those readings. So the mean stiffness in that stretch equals 1.45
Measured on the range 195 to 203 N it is 1.57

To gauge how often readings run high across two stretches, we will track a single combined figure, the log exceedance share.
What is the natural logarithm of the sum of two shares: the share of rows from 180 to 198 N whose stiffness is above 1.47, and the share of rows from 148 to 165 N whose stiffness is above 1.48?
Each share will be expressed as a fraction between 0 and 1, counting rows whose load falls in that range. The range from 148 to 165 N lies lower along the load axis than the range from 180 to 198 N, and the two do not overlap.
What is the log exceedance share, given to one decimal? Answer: -0.3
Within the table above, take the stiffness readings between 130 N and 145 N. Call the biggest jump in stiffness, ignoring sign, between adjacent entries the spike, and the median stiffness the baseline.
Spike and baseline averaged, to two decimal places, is 0.65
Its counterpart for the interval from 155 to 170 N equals 0.73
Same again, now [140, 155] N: 0.67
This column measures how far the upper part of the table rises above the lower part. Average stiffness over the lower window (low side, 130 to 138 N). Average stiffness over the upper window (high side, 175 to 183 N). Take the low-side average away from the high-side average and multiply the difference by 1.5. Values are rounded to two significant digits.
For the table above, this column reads 0.16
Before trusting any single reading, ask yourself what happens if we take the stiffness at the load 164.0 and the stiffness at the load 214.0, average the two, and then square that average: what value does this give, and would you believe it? 2.51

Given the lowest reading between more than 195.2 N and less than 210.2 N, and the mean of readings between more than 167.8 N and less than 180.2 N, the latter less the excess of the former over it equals 1.3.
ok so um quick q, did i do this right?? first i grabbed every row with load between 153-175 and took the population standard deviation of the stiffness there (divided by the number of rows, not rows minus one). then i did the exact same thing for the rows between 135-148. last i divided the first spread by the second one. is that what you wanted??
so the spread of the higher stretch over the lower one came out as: 1.2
